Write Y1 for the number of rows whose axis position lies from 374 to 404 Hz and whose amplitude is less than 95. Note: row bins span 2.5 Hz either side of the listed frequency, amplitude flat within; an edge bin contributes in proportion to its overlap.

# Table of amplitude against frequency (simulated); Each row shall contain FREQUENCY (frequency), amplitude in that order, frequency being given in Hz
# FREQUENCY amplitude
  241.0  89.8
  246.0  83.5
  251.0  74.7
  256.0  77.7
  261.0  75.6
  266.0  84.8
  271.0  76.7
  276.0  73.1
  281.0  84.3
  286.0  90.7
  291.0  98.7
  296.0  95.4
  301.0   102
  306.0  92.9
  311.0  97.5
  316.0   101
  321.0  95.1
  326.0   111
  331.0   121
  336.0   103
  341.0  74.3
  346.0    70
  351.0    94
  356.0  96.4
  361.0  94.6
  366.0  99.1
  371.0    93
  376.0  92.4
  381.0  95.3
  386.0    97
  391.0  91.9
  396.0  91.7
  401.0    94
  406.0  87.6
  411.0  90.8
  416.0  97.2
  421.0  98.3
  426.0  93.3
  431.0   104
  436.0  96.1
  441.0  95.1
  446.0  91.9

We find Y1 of 4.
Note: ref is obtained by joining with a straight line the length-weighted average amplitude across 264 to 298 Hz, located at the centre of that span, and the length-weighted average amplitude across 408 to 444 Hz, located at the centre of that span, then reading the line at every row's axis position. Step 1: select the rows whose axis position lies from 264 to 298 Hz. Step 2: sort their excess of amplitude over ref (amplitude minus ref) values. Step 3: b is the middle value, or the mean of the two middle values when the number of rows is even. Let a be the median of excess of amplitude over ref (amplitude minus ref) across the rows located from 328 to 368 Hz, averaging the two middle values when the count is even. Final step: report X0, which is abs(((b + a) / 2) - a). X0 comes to 2.2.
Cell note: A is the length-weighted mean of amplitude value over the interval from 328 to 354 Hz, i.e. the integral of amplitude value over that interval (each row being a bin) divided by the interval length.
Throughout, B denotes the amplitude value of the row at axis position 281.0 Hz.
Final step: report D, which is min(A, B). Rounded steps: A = 92.9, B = 84.3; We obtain 84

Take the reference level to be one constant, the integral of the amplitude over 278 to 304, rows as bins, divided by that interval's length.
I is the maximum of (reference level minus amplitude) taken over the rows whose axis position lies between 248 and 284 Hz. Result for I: 20.7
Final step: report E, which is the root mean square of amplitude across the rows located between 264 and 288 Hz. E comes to 82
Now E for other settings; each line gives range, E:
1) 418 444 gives 97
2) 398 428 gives 94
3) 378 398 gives 94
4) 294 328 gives 99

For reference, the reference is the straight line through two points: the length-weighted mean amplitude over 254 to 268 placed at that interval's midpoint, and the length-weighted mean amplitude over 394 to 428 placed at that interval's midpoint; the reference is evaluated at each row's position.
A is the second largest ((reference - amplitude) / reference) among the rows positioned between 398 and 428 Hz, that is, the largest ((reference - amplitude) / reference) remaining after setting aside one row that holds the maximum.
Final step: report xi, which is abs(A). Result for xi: 0.03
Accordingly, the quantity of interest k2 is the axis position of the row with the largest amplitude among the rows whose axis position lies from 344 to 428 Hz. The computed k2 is 366.0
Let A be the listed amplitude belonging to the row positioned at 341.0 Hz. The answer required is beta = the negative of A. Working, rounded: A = 74.3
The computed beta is -74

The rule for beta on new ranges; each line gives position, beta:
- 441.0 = -95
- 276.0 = -73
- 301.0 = -102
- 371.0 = -93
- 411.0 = -91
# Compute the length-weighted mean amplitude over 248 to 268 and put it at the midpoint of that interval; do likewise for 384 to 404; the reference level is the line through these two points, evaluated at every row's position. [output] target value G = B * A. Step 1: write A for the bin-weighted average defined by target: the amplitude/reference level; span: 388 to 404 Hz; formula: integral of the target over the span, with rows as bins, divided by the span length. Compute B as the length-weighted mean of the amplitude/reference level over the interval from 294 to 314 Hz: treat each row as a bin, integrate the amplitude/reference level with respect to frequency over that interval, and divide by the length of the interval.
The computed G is 1.15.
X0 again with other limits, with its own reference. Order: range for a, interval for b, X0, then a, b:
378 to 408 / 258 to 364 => 3.1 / -1.2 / 5.0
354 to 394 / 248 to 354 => 0.8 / 2.6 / 4.2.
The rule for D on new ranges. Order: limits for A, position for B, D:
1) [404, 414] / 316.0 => 90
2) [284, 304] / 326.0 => 97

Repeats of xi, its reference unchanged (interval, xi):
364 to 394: 0.03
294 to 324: 0.12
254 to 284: 0.05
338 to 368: 0.14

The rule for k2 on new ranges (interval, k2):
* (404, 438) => 431.0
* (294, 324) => 301.0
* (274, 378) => 331.0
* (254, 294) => 291.0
